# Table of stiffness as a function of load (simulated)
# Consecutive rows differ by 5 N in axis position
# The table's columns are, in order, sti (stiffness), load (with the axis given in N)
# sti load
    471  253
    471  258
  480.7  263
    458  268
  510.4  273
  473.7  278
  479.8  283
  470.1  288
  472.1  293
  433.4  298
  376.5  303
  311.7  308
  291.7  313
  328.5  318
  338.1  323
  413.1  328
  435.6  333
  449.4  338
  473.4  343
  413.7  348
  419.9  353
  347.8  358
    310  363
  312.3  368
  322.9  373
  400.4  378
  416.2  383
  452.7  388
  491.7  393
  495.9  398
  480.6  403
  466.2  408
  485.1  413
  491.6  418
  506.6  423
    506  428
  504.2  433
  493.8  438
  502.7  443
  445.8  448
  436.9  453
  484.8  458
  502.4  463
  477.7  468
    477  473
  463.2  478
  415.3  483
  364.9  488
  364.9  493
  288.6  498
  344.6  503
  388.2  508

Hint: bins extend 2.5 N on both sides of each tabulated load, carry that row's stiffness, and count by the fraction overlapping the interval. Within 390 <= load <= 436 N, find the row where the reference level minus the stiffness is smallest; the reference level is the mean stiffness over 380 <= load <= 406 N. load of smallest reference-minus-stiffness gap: 423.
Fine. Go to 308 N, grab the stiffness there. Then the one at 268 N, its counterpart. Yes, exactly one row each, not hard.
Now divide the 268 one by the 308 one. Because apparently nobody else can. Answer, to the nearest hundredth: 1.47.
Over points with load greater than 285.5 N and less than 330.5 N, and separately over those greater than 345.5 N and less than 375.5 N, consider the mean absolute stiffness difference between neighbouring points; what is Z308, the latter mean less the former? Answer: -12.2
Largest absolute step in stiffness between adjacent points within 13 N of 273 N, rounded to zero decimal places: 52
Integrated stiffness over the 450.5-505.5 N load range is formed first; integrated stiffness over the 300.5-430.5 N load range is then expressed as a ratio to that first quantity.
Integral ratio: 2.3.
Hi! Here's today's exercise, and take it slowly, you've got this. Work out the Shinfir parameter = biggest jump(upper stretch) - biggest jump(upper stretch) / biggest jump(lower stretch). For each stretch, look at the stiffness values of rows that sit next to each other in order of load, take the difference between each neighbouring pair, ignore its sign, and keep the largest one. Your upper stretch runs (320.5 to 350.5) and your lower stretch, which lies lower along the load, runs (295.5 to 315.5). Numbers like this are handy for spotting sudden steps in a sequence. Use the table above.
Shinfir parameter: 74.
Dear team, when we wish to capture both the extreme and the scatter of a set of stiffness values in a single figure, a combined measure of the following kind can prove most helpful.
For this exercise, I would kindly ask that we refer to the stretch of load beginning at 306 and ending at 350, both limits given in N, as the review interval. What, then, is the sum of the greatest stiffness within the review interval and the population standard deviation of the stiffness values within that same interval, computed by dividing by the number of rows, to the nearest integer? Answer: 536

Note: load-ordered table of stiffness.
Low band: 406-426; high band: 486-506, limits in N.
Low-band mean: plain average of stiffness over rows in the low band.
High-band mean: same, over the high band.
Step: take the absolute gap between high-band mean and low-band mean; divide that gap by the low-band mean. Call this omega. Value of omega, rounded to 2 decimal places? 0.30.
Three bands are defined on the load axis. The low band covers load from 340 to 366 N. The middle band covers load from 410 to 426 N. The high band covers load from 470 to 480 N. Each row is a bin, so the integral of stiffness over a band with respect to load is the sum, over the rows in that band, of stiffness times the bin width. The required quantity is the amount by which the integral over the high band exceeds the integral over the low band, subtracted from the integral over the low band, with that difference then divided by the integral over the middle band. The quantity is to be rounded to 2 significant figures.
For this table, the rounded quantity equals 2.0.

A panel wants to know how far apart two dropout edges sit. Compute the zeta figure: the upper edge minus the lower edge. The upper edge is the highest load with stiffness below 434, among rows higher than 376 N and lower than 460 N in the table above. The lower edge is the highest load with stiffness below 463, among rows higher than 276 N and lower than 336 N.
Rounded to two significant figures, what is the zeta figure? 50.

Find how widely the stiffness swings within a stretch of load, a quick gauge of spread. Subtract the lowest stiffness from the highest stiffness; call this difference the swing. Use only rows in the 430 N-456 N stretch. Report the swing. 67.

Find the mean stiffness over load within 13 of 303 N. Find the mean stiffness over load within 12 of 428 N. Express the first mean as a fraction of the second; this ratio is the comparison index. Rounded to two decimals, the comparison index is 0.75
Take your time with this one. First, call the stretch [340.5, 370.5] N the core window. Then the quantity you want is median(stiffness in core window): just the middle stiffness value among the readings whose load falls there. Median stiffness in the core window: 381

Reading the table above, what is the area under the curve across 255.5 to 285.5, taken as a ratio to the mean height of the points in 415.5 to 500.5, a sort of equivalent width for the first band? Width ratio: 31.6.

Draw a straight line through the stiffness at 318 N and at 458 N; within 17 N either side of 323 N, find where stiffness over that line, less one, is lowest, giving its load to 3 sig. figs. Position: 313 N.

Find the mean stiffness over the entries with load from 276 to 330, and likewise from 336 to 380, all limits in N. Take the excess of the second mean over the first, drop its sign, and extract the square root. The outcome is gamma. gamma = 4.0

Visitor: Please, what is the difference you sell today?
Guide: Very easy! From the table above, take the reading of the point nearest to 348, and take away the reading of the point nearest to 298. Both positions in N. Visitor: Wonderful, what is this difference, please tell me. -20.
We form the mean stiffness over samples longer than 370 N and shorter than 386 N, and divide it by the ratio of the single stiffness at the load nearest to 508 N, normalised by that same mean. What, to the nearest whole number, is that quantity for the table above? 372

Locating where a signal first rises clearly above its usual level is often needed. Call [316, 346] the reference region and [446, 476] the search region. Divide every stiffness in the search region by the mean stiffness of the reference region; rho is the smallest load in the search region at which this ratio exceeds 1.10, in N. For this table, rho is 458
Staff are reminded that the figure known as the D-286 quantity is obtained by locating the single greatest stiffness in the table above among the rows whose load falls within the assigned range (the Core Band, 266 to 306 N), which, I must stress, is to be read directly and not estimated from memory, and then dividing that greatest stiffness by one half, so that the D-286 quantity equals 1021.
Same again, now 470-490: 954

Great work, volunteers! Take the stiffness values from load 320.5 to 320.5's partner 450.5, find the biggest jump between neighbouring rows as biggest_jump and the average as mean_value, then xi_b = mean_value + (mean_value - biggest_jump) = 798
